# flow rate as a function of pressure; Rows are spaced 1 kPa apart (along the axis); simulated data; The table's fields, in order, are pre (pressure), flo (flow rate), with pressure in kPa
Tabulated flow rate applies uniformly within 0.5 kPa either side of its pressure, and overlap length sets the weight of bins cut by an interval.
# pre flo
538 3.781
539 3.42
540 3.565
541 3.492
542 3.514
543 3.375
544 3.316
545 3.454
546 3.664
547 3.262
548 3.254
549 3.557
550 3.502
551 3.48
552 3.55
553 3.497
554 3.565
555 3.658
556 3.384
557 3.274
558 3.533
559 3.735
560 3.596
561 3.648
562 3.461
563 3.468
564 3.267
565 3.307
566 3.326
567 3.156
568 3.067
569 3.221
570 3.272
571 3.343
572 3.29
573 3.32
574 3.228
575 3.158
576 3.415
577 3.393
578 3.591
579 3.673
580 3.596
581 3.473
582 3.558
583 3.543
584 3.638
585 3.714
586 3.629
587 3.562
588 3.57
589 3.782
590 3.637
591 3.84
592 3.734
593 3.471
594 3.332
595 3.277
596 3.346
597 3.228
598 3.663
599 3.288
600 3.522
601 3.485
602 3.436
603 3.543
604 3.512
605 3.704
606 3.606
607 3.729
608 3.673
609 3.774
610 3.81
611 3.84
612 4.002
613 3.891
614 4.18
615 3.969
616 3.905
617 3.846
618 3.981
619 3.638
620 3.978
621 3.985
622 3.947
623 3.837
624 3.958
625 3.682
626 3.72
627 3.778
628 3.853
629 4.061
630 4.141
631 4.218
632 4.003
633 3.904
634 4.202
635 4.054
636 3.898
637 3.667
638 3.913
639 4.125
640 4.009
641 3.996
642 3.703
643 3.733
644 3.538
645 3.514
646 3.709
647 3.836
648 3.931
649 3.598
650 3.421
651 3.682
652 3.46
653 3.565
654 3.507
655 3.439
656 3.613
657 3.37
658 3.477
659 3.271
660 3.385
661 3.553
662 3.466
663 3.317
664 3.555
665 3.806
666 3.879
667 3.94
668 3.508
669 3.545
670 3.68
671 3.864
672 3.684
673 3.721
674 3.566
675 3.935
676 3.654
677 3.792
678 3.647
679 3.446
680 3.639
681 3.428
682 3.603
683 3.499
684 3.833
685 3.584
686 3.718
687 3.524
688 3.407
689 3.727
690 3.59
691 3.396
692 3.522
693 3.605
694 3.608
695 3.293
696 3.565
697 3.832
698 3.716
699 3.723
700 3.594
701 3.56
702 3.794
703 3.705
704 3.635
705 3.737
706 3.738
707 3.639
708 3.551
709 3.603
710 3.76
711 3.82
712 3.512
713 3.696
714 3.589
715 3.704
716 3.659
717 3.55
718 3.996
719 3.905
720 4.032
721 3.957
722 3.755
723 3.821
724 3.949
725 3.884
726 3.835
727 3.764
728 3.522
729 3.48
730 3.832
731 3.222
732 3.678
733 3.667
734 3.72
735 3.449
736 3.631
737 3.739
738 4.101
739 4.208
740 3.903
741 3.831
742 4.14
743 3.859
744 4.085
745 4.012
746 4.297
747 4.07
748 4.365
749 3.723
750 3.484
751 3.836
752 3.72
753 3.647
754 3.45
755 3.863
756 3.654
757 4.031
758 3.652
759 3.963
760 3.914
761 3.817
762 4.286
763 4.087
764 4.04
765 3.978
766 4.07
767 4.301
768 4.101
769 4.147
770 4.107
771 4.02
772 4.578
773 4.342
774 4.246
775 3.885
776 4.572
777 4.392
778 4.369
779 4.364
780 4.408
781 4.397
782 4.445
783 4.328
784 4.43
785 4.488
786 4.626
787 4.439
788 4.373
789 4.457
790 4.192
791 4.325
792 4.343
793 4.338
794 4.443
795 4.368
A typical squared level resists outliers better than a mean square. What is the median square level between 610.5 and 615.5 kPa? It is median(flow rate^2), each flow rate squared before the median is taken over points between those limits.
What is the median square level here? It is 15.8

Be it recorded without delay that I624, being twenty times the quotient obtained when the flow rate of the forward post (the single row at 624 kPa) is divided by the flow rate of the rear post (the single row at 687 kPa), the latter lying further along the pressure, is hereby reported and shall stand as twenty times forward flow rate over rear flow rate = 22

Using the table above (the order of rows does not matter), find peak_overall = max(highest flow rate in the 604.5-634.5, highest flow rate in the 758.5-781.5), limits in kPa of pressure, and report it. 4.58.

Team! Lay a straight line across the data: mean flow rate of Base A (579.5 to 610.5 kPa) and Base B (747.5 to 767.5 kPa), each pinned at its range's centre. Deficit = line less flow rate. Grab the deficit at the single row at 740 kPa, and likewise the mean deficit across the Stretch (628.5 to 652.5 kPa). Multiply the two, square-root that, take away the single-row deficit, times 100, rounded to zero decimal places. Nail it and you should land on 13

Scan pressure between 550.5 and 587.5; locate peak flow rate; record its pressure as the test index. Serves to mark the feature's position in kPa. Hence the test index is 559 kPa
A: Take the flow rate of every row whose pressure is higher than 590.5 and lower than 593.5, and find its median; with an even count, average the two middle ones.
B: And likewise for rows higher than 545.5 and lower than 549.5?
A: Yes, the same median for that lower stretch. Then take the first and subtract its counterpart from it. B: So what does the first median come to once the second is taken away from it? 0.32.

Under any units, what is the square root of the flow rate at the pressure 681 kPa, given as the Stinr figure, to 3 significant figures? 1.85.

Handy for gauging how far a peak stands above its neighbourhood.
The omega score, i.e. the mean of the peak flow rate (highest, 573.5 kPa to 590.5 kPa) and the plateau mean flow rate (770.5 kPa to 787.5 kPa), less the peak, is 0.30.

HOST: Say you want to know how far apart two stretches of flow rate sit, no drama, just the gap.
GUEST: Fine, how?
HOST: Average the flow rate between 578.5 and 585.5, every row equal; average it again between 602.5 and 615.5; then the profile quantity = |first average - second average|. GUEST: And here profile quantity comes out 0.19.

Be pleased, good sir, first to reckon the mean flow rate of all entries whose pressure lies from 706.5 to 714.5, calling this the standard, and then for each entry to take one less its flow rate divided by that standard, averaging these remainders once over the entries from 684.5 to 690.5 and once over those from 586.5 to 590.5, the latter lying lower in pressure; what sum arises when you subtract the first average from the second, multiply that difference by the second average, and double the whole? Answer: 0.00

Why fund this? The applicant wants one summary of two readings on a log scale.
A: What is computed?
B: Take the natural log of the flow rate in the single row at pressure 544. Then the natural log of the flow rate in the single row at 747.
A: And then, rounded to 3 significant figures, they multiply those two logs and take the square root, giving 1.30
